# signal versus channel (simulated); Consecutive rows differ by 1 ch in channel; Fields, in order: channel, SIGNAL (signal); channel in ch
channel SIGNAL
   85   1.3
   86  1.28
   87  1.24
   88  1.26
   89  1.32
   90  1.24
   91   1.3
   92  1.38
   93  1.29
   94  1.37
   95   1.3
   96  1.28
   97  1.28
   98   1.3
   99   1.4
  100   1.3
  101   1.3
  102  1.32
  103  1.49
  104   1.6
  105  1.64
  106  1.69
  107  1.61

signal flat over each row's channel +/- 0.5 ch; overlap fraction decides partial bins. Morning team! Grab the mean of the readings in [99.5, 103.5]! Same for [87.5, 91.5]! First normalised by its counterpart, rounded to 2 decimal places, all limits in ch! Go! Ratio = 1.06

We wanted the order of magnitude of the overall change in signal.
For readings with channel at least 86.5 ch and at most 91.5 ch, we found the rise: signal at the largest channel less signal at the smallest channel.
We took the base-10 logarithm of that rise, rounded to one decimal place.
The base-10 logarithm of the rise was -1.2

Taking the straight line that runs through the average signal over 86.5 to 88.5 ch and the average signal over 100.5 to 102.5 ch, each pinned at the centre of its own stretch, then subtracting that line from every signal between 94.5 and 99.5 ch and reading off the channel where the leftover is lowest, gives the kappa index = 97 ch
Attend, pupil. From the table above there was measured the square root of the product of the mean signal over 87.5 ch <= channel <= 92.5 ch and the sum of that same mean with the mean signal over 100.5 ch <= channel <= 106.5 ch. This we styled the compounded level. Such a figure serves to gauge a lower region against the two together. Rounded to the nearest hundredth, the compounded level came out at 1.91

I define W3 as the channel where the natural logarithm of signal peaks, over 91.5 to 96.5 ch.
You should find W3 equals 92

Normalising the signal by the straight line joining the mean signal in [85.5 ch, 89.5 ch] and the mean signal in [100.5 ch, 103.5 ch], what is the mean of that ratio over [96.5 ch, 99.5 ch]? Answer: 0.99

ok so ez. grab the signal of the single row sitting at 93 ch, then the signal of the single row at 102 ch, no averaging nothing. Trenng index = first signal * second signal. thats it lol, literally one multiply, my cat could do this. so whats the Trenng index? 1.70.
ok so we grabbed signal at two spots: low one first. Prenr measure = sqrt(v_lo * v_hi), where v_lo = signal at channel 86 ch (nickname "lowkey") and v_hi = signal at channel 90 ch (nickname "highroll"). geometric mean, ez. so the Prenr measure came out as 1.26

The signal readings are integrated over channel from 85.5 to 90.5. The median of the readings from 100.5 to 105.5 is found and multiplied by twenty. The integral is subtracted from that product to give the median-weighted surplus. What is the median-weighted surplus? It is 23.5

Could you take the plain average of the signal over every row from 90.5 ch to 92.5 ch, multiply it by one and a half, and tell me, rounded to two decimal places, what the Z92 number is 2.01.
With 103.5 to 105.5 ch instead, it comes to 2.43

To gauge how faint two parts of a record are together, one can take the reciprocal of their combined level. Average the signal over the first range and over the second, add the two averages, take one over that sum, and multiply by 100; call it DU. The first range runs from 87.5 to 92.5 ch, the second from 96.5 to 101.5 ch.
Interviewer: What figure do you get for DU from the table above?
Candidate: 38.2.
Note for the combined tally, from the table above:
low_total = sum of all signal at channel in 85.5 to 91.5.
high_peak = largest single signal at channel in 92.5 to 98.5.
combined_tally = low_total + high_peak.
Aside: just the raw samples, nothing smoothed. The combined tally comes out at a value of 9.01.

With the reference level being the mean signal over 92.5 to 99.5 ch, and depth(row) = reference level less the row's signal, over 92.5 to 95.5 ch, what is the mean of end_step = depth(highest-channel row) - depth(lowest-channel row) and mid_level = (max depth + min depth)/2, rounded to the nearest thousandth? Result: -0.011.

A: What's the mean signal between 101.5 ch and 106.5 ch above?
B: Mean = 1.55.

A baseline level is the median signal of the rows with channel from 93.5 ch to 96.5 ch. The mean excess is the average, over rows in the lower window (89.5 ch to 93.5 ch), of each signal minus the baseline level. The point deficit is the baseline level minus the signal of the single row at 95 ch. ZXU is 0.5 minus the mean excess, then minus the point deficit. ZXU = 0.50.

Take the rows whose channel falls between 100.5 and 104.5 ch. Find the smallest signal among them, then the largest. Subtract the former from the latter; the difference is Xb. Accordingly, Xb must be 0.30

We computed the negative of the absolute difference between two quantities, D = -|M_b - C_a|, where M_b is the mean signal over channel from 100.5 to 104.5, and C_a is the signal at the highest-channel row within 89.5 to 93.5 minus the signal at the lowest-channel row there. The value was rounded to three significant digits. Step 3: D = -1.38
